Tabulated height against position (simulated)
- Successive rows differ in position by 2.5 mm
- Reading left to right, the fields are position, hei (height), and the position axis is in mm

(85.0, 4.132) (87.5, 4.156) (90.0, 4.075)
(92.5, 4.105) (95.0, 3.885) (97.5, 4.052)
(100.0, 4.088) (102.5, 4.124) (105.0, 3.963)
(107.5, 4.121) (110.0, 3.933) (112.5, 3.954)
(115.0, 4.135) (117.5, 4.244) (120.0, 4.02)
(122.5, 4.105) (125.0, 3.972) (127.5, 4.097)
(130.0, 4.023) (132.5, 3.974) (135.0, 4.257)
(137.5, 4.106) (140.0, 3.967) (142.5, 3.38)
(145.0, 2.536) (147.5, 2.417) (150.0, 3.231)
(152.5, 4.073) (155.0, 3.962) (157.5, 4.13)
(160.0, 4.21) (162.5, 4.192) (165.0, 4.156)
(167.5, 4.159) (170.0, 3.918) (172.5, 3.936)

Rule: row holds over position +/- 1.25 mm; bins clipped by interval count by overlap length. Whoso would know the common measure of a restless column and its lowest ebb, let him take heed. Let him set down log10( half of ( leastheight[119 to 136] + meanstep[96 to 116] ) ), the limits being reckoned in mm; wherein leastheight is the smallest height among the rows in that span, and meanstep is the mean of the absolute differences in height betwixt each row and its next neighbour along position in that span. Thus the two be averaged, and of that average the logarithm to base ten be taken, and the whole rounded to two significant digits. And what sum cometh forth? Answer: 0.31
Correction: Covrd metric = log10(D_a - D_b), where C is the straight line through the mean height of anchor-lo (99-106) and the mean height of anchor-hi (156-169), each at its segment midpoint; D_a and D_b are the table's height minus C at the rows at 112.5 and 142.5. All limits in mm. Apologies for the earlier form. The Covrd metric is -0.20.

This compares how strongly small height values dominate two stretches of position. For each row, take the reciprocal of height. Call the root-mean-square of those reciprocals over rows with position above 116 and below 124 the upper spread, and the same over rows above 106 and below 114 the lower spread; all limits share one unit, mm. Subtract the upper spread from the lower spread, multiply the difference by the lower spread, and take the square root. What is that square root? 0.043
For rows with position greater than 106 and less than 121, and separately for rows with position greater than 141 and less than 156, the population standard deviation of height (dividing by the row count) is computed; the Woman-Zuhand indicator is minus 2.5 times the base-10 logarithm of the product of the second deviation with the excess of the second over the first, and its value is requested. 1.20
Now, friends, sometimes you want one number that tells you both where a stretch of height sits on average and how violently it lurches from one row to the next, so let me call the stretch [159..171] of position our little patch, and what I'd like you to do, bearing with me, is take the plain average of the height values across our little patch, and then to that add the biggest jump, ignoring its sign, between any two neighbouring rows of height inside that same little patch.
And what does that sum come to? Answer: 4.37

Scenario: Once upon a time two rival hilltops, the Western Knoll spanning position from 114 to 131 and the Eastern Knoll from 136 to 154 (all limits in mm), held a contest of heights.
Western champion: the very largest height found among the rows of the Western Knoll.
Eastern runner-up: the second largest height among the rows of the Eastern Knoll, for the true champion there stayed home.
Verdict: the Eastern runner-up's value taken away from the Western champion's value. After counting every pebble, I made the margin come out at 0.17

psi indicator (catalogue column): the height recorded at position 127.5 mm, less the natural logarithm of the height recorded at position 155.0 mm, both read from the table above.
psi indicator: 2.72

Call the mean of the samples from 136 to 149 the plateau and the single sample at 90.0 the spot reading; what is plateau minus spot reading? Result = -0.8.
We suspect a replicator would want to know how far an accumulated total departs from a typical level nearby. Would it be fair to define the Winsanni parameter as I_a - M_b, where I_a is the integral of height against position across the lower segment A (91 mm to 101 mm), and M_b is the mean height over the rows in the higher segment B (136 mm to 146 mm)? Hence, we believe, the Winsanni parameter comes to 37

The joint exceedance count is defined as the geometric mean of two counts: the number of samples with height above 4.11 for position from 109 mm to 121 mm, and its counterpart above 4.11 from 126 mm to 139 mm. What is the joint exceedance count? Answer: 1.4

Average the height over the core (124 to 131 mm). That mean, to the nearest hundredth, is 4.03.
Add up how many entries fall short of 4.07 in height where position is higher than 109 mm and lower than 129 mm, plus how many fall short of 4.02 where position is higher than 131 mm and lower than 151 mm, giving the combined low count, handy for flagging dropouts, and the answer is 10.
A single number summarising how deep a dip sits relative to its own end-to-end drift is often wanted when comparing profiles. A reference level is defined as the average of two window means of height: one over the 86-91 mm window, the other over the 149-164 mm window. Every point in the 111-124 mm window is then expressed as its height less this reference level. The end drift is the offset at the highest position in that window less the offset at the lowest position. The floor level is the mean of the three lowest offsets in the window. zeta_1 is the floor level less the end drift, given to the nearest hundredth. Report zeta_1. -0.17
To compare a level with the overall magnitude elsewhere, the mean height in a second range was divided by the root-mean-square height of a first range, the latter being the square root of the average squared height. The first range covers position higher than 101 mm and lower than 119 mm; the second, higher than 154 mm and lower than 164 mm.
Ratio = 1.01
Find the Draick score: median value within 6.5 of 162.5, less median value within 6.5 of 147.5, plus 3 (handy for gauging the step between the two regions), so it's 3.9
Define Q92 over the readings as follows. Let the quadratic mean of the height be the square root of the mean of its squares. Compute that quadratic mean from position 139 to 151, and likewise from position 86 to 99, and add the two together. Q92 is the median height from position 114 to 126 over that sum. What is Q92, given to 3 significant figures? 0.569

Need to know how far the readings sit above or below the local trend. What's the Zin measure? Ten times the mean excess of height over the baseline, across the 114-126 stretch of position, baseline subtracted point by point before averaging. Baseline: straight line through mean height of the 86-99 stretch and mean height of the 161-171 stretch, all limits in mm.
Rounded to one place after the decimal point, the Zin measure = 0.2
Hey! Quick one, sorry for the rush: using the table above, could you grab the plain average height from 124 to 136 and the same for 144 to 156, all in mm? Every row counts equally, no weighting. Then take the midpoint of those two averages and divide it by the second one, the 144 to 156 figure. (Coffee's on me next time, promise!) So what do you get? 1.13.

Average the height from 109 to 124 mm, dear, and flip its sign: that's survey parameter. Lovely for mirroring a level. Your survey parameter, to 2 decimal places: -4.07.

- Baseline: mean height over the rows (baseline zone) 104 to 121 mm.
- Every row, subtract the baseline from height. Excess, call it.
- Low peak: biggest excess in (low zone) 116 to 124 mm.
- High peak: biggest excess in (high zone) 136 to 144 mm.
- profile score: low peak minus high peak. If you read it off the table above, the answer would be 0.14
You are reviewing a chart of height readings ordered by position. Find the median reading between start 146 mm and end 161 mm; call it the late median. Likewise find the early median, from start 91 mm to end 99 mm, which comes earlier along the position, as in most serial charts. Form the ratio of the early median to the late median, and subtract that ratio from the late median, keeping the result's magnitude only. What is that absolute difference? 3.01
